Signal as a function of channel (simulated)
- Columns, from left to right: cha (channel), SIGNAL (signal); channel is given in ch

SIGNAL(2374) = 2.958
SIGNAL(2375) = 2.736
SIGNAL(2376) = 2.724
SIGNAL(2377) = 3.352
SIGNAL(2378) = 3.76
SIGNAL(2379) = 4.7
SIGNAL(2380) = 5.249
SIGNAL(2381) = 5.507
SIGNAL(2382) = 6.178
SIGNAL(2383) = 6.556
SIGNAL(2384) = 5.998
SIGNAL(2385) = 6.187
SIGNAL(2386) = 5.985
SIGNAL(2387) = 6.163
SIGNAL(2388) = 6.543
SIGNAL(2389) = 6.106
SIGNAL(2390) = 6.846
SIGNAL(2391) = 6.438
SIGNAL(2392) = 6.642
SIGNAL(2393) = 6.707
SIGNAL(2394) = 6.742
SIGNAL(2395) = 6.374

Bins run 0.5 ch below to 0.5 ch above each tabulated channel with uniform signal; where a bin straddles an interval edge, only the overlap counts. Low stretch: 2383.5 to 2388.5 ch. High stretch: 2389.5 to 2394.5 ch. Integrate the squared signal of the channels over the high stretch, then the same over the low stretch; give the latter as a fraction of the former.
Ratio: 0.86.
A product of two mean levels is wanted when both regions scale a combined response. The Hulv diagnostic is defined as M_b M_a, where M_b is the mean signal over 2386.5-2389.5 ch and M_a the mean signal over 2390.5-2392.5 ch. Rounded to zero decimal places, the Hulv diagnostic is 41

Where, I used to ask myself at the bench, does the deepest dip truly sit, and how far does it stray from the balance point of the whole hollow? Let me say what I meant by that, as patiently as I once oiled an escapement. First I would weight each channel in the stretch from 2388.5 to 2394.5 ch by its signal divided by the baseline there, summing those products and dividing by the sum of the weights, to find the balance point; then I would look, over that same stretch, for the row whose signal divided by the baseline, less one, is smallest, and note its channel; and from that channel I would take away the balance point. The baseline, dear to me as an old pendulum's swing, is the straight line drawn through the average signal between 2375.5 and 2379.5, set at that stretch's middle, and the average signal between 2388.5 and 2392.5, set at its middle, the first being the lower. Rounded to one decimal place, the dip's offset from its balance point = 2.6 ch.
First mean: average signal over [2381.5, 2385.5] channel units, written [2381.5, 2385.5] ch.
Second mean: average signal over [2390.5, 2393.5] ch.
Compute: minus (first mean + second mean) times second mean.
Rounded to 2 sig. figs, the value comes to -85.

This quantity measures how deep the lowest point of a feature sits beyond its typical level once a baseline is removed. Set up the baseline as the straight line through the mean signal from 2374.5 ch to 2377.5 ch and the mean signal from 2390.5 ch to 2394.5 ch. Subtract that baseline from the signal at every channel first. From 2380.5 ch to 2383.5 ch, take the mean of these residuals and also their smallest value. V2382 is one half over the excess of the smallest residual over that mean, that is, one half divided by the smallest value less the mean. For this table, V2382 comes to -1.4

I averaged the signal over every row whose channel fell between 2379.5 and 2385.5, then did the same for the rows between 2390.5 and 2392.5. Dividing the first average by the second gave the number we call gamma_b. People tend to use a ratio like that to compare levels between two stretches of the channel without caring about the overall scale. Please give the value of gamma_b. 0.91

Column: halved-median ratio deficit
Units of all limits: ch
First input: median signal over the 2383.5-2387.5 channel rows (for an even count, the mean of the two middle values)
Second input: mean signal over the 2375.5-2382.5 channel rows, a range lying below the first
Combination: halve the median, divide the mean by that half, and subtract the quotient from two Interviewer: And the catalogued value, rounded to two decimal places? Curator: 0.52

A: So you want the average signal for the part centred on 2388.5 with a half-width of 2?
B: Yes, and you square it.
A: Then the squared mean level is 41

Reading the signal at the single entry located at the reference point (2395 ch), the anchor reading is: 6.374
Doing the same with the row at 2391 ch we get 6.438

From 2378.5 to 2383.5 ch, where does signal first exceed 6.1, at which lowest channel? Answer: 2382 ch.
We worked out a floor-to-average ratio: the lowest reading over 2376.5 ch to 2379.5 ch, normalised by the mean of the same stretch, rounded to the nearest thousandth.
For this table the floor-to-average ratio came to 0.851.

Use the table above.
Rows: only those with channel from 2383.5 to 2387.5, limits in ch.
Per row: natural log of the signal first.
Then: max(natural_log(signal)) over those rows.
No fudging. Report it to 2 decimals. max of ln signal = 1.82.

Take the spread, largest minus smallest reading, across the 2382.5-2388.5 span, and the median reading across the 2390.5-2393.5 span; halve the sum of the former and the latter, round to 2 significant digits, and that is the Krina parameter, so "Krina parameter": 3.6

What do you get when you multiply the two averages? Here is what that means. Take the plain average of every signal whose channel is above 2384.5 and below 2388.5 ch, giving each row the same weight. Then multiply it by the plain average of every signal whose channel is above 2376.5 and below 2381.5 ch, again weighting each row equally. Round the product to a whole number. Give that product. 28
